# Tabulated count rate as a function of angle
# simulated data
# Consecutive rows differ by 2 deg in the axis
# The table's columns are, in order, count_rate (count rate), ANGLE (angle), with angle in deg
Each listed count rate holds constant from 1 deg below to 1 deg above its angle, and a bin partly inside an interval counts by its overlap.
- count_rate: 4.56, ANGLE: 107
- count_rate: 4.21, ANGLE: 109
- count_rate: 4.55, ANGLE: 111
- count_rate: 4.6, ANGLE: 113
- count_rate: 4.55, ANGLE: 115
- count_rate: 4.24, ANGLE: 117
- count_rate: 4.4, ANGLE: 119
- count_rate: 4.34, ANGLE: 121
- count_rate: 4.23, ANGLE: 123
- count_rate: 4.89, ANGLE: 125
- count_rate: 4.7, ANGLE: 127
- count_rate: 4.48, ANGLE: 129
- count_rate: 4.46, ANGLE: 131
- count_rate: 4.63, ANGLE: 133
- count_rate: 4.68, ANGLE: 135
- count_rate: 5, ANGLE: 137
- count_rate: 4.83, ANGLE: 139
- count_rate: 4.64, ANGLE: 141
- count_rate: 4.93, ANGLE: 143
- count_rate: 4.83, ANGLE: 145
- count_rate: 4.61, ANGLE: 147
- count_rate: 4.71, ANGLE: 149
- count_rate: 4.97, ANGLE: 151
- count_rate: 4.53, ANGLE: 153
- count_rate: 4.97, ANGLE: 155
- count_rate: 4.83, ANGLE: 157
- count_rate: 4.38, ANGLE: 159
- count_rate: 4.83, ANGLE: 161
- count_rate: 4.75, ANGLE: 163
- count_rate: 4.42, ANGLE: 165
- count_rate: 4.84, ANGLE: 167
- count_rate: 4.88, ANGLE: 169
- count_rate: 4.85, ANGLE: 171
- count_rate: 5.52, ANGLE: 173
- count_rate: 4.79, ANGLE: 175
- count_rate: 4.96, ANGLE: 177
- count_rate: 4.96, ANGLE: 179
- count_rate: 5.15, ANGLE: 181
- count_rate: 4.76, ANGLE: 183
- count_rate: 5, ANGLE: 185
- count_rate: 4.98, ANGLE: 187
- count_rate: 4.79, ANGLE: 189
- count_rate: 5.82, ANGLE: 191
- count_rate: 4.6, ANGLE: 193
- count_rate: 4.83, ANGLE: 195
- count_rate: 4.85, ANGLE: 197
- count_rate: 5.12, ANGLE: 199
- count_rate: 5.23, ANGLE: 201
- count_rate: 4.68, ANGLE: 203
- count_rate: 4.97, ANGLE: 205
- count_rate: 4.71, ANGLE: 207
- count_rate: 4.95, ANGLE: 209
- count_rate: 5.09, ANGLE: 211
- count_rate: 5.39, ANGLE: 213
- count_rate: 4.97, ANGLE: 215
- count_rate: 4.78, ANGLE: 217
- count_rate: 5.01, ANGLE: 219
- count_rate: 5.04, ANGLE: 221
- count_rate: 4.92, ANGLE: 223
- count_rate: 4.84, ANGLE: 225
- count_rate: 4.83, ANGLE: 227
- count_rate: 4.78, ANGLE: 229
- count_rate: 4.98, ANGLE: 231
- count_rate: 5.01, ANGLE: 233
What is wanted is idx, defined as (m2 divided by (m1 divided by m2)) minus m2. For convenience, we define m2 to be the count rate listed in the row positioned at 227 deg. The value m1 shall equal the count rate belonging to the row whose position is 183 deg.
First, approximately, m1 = 4.76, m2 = 4.83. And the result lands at 0.07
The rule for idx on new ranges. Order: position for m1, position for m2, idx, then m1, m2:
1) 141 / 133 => -0.01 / 4.64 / 4.63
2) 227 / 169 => 0.05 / 4.83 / 4.88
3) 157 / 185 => 0.18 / 4.83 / 5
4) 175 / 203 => -0.11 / 4.79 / 4.68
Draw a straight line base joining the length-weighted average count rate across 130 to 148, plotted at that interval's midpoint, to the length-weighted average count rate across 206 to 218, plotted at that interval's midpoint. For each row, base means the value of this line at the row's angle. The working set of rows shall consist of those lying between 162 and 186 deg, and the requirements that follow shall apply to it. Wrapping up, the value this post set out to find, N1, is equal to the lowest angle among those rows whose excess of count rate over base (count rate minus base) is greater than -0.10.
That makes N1 163 deg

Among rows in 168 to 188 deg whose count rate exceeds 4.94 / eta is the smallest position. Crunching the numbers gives 173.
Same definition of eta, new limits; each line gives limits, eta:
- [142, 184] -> 151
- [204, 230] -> 205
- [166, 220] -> 173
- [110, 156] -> 137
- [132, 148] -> 137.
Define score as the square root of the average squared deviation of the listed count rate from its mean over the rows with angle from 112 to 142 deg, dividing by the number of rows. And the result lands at 0.219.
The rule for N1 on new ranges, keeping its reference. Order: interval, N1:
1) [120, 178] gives 125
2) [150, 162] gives 151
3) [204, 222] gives 205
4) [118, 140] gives 125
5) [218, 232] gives 219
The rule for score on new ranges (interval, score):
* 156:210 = 0.288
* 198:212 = 0.191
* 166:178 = 0.250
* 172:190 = 0.221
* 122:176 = 0.247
